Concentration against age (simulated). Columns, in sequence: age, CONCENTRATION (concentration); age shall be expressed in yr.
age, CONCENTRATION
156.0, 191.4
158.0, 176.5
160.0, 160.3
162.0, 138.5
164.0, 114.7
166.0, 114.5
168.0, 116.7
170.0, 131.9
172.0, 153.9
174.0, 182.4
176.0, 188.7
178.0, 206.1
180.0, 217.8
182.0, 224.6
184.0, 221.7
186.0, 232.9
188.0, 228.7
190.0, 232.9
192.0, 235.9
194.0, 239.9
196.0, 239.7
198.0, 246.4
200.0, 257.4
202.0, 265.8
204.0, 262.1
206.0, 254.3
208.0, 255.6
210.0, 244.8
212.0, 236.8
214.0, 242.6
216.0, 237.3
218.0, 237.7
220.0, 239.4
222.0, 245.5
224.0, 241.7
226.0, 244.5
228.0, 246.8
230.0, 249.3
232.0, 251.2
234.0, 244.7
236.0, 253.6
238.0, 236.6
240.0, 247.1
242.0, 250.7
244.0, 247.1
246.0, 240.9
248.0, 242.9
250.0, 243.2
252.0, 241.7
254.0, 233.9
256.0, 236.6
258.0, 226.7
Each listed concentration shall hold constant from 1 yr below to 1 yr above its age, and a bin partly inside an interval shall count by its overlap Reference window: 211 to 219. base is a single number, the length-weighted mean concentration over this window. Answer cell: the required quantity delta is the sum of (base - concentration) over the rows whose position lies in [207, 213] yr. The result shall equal -21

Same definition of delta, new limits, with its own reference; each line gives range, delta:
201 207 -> -66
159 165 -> 302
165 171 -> 353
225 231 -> -25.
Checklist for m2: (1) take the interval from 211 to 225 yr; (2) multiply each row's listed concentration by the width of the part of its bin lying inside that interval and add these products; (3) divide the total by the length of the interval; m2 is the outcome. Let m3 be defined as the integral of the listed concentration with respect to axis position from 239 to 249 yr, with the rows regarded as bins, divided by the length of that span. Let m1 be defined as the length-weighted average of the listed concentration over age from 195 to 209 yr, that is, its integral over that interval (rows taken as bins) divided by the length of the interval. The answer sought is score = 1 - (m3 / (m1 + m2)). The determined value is 0.50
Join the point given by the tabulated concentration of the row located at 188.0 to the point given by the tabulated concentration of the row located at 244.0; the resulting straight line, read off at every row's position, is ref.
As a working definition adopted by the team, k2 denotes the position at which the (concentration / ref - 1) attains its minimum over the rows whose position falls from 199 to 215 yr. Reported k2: 212.0 yr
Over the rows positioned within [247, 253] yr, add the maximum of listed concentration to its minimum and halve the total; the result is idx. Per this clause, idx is 242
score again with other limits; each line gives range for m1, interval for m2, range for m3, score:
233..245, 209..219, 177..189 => 0.54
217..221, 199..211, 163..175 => 0.73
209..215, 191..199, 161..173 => 0.73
